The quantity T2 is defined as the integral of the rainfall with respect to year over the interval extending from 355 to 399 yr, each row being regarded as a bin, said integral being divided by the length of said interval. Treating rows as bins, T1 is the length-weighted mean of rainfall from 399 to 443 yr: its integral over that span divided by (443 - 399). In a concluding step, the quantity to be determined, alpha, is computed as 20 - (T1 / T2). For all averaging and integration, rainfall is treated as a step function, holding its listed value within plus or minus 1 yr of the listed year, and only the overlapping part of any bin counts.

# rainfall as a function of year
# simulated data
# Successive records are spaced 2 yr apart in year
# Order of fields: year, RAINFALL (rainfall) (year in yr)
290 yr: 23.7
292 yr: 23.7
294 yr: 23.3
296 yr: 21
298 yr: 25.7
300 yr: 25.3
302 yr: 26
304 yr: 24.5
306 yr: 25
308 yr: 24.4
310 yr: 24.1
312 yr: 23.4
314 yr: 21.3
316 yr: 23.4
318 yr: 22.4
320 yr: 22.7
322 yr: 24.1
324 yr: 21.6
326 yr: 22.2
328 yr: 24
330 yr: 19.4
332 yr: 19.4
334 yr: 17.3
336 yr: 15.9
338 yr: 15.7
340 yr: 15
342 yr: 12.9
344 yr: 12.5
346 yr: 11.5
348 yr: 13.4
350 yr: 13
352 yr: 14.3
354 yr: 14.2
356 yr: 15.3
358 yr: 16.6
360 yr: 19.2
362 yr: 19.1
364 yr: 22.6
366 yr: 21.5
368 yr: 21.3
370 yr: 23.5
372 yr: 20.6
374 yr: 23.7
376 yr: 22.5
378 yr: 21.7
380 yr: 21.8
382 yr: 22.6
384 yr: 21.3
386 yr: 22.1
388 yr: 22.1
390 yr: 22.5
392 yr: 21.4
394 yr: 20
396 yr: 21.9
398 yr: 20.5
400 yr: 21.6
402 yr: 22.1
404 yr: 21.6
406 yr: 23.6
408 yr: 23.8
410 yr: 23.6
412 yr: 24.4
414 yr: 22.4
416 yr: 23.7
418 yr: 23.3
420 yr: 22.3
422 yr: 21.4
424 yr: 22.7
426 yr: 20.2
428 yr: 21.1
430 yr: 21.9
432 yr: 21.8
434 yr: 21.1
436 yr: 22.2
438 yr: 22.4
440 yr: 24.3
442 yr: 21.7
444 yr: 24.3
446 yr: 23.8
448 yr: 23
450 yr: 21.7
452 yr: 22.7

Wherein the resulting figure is 18.94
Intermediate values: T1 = 22.4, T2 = 21.1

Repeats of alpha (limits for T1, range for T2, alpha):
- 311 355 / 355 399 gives 19.14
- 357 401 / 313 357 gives 18.80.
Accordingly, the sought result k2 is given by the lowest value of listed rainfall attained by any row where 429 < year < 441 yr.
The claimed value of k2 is 21.1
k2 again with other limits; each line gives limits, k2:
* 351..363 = 14.2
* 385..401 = 20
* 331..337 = 15.9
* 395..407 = 20.5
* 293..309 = 21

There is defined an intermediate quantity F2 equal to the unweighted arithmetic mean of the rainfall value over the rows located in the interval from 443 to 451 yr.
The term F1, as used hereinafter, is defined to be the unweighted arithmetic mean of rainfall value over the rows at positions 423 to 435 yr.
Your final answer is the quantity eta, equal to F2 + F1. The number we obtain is 44.7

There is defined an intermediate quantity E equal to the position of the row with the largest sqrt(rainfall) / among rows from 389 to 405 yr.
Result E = 390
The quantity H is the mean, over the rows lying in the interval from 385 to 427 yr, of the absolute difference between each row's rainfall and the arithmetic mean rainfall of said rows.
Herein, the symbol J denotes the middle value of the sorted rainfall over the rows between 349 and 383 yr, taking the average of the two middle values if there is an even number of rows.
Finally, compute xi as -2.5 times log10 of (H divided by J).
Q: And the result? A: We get 3.4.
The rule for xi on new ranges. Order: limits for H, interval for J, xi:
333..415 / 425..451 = 2.1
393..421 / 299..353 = 3.3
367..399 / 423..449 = 3.7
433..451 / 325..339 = 3.2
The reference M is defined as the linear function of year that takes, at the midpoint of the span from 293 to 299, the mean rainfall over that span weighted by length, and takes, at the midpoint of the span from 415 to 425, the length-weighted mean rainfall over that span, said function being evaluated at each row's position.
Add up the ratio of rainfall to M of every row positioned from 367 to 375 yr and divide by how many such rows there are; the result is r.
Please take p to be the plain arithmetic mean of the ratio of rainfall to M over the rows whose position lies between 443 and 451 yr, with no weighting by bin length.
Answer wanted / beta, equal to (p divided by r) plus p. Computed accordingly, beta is 2.09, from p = 1.03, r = 0.97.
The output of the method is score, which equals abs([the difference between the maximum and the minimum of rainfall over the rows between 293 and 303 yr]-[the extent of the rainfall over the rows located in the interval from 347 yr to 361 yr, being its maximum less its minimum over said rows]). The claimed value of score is 1.2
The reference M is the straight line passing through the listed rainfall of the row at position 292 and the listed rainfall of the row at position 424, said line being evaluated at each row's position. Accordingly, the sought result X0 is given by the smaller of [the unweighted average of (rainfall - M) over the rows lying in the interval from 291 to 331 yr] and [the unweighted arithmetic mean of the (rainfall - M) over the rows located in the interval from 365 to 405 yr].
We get -1.2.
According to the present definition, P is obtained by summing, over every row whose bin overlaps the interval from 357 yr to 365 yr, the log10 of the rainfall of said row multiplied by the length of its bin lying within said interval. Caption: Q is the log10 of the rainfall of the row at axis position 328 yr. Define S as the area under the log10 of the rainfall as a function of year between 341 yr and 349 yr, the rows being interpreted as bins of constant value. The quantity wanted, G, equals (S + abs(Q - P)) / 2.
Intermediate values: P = 10.3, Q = 1.38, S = 8.8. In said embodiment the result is 8.8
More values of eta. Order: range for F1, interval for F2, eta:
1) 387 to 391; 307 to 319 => 45.5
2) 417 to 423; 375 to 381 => 44.3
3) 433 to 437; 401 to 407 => 44.1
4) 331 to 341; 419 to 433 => 38.3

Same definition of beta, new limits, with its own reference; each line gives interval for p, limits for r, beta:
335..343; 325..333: 1.35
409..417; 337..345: 2.74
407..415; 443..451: 2.04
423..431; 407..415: 1.86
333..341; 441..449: 1.36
